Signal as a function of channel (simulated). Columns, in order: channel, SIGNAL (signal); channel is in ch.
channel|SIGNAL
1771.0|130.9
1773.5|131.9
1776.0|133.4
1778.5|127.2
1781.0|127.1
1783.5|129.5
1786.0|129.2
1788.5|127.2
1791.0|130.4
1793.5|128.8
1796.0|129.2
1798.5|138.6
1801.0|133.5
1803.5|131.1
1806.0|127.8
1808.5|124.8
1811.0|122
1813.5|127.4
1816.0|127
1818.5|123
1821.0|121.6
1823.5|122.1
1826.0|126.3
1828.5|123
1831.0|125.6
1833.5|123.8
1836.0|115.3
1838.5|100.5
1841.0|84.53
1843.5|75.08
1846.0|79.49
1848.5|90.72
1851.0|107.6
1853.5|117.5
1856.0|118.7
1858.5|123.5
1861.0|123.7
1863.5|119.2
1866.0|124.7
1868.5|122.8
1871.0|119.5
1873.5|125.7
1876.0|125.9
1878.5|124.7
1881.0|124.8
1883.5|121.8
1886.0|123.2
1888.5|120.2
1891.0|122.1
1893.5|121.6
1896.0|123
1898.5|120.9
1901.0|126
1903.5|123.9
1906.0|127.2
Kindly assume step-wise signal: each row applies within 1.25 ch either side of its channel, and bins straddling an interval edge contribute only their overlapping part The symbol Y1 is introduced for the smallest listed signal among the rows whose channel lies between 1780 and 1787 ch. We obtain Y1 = 127.1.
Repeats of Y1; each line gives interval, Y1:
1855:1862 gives 118.7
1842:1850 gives 75.08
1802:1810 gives 124.8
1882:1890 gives 120.2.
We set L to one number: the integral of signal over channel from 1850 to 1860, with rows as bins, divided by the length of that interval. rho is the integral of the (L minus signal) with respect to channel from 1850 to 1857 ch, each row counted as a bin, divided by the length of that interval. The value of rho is 3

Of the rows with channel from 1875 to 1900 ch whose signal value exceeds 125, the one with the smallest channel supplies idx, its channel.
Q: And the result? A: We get 1876.0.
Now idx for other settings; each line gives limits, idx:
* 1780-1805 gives 1781.0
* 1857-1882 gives 1873.5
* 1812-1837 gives 1813.5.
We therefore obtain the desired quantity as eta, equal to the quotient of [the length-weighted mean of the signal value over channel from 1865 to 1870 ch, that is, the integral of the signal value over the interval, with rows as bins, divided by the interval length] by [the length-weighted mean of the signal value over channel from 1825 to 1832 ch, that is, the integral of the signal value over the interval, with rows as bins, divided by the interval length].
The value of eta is 0.99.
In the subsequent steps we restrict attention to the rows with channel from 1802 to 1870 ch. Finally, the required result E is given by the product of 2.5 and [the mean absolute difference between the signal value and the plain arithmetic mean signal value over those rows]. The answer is 29.3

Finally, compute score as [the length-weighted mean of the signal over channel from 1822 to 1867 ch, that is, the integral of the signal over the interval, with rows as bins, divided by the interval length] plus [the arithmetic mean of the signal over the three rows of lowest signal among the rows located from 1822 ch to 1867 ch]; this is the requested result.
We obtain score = 191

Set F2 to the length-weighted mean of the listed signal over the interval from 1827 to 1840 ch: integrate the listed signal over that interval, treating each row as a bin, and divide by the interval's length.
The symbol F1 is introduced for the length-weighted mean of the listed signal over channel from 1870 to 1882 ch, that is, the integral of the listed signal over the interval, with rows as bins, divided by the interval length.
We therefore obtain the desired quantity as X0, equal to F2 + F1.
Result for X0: 241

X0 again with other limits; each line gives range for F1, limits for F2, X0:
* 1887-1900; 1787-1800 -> 253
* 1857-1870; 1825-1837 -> 246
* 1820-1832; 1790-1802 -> 256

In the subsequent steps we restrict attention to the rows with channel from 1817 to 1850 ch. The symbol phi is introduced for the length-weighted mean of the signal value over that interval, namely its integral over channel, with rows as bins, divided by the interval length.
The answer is 109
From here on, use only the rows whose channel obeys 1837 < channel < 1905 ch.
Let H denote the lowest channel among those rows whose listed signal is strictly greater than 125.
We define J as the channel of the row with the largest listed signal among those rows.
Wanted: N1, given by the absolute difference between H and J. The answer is 27.5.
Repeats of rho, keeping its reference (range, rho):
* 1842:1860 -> 15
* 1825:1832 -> -8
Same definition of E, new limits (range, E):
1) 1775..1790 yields 4.4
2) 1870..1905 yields 4.5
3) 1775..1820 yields 7.0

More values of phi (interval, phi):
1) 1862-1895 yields 123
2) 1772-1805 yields 131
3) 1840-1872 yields 108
